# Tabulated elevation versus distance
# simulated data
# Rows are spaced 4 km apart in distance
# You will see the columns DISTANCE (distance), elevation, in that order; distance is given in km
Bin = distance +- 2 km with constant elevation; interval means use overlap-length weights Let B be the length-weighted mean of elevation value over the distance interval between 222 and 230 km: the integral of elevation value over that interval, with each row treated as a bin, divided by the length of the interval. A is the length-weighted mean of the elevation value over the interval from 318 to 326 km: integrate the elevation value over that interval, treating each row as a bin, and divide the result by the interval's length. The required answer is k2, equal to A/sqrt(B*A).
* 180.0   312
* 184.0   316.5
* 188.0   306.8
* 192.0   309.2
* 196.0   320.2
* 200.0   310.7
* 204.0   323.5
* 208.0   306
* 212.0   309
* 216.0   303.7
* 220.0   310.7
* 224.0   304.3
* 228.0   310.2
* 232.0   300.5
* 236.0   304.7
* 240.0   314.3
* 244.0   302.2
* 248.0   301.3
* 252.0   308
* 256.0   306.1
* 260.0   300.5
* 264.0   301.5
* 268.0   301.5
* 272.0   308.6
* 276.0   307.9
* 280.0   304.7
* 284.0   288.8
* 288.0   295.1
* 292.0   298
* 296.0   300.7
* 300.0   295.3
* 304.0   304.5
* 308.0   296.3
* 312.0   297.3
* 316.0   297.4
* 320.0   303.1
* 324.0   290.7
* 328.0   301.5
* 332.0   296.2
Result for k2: 0.98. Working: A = 297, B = 307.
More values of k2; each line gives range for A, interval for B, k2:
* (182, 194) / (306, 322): 1.02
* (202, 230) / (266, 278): 1.01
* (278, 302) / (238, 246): 0.98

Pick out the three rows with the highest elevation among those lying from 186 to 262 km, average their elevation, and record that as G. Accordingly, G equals 319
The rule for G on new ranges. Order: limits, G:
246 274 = 308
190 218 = 318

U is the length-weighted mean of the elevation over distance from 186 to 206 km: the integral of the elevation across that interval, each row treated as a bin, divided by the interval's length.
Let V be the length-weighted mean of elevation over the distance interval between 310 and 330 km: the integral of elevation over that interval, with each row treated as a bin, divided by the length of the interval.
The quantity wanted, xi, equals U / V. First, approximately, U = 314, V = 298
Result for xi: 1.05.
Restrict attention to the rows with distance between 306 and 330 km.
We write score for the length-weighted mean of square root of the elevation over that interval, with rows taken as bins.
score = 17.3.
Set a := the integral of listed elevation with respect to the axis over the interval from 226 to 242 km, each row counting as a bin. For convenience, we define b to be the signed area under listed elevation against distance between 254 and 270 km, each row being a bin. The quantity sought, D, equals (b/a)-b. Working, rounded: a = 4919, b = 4838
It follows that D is -4837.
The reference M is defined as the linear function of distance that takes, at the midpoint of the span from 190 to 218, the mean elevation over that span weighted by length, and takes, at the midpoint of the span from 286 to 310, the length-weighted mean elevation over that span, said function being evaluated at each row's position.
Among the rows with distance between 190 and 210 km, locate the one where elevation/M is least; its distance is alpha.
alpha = 208.0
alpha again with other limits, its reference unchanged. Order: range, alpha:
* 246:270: 248.0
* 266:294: 284.0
